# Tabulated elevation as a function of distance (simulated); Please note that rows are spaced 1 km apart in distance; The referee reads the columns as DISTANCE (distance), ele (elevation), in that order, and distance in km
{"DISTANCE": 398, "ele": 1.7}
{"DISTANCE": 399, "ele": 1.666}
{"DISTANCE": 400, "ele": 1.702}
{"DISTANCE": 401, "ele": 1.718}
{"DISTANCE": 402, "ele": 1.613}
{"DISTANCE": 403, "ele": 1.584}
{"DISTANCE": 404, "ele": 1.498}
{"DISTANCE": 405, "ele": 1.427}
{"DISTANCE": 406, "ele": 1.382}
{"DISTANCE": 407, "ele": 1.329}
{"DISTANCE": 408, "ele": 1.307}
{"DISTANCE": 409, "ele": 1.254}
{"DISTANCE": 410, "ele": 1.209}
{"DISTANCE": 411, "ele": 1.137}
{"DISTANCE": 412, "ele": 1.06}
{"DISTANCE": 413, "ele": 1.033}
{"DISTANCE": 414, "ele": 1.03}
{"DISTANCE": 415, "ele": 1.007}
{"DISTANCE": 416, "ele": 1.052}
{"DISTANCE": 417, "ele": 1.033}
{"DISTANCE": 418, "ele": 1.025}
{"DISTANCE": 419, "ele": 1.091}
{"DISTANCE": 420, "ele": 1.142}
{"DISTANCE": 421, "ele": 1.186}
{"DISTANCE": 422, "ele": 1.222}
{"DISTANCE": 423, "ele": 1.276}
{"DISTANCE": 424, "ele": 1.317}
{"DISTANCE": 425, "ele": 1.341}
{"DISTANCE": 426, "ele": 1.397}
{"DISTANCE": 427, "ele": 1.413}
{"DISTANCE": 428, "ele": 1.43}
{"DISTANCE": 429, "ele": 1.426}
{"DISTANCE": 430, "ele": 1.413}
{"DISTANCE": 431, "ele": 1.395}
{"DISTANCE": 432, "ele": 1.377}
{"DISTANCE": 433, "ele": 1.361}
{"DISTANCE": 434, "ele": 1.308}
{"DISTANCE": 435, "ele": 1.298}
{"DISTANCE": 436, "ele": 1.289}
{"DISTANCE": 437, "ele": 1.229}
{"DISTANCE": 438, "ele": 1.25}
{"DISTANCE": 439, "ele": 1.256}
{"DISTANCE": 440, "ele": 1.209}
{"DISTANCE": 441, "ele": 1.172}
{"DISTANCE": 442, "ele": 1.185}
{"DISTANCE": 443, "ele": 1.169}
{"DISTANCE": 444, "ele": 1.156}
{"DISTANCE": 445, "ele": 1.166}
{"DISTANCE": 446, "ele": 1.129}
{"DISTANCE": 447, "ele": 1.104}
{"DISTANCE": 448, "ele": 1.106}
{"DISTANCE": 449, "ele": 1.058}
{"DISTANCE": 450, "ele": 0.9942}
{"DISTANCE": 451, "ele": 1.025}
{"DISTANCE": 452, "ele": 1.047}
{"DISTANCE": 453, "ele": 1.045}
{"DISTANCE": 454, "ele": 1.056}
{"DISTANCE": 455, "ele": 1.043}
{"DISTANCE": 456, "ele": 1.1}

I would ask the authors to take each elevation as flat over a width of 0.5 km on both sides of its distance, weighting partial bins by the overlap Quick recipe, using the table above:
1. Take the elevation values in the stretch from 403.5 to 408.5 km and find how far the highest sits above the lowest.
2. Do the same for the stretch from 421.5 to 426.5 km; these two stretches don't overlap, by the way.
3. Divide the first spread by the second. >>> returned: 1.1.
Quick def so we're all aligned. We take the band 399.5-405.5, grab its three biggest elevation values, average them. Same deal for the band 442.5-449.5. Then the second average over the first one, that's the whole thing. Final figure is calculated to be 0.69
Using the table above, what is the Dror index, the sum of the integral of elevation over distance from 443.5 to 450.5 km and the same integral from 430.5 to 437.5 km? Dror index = 17.0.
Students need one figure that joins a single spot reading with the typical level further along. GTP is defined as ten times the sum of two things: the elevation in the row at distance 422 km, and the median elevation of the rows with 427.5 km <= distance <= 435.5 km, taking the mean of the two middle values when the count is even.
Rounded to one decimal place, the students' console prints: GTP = 26.1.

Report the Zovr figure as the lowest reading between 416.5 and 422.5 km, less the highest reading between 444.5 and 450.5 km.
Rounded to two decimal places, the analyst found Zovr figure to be -0.14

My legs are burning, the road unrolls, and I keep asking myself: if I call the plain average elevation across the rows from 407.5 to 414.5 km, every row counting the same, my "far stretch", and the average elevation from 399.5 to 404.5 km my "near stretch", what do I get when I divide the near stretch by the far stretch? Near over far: 1.41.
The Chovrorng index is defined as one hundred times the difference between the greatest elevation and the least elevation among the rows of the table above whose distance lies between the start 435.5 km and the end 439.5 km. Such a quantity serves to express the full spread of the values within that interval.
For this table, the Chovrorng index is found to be 6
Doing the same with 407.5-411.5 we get 17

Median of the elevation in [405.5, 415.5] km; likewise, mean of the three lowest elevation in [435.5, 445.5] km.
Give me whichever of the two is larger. 1.17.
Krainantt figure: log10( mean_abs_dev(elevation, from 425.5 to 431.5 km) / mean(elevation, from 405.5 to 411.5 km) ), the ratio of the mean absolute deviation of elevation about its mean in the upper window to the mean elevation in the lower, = -2.1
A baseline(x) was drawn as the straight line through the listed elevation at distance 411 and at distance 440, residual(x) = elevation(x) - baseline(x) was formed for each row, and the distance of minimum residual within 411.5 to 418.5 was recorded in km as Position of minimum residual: 415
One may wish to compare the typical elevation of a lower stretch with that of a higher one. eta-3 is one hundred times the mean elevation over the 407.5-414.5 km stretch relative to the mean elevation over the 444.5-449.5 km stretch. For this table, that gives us 103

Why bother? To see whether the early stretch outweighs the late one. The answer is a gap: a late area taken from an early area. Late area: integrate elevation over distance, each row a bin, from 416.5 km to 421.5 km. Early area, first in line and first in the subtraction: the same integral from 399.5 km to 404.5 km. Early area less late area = 2.6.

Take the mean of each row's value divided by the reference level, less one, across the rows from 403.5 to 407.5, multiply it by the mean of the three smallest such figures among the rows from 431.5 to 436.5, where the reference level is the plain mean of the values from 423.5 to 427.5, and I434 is -0.002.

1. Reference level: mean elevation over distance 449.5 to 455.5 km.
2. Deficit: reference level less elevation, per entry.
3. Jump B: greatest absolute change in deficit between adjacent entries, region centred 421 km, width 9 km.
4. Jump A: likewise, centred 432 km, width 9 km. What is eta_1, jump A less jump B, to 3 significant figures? -0.0130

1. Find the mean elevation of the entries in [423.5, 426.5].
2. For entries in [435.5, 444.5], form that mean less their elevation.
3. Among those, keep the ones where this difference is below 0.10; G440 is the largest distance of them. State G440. 439 km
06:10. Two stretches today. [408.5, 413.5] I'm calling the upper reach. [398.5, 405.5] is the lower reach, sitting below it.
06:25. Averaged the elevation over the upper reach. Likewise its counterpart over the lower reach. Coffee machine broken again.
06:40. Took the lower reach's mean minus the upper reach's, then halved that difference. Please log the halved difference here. 0.23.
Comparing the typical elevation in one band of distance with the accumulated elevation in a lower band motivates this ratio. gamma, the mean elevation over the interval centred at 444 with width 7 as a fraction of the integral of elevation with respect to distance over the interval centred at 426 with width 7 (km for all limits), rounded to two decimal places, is 0.12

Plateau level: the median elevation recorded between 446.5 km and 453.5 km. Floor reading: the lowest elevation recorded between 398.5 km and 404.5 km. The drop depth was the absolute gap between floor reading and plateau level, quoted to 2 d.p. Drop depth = 0.45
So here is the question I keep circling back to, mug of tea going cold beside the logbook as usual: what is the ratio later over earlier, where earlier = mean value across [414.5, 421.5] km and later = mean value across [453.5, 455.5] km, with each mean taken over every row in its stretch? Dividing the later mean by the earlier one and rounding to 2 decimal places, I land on 0.97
